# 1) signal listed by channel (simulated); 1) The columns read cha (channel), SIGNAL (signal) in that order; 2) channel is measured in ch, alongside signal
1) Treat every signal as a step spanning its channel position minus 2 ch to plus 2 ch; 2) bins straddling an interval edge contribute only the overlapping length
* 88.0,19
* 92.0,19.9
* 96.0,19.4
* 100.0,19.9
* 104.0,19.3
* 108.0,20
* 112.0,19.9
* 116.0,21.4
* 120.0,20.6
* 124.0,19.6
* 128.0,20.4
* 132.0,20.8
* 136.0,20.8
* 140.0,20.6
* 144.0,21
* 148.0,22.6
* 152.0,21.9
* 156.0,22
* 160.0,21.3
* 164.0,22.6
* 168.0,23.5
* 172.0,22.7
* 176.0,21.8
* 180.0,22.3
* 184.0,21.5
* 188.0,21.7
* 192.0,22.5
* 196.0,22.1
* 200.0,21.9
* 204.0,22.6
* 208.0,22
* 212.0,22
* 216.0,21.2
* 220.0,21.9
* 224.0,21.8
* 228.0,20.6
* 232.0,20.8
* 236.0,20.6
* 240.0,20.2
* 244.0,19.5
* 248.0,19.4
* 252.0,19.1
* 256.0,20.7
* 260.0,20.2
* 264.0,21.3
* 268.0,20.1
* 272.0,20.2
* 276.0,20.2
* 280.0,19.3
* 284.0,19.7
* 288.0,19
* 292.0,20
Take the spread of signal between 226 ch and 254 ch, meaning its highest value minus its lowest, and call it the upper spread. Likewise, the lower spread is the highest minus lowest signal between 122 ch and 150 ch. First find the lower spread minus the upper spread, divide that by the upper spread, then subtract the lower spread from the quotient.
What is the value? -2.2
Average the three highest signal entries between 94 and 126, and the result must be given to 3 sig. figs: 20.7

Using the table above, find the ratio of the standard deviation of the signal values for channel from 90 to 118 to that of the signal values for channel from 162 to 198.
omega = 1.1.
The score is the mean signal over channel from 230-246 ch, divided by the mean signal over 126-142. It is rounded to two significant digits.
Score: 0.98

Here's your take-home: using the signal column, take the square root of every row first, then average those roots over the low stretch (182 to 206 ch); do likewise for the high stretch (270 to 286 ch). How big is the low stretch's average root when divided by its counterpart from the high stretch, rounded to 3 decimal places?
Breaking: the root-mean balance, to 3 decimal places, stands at 1.054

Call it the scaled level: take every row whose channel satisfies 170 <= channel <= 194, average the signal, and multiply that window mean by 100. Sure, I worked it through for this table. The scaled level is 2208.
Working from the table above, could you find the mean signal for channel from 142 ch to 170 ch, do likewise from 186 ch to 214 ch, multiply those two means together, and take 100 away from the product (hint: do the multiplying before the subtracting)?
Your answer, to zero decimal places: 389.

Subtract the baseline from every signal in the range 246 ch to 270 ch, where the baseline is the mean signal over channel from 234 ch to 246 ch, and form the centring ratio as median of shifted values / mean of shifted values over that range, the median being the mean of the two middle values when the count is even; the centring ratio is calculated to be 1.5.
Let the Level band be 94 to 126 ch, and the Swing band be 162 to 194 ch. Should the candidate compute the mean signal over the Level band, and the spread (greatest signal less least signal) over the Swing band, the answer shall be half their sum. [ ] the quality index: 11.0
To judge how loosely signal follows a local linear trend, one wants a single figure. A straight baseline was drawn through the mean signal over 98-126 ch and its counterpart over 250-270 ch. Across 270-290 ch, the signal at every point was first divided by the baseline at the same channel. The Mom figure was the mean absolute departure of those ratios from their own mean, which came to 0.021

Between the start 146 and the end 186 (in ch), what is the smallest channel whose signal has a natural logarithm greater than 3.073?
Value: 148.0 ch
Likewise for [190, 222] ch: 192.0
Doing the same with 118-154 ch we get 148.0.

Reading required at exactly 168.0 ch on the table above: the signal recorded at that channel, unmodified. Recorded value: 23.5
